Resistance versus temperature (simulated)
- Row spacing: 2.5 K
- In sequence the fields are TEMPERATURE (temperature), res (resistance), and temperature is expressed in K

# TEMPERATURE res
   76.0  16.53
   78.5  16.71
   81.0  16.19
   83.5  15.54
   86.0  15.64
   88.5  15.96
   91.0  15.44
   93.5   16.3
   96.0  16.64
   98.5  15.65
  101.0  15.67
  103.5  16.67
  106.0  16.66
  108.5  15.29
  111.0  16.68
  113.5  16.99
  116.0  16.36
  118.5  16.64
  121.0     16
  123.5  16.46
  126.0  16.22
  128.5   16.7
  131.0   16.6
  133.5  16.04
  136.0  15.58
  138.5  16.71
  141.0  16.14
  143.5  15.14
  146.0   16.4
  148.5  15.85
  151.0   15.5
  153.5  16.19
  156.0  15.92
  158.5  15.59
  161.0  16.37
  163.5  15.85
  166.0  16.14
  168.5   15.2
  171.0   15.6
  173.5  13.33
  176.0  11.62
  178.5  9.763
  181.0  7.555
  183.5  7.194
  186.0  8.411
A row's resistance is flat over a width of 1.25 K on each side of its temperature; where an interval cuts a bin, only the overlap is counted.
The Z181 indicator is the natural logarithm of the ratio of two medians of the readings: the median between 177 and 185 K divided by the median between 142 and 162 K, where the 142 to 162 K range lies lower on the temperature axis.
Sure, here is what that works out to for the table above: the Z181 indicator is -0.743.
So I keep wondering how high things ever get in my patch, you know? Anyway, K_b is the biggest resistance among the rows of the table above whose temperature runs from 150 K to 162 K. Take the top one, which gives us 16.37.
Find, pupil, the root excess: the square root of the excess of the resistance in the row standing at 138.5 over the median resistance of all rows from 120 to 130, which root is 0.61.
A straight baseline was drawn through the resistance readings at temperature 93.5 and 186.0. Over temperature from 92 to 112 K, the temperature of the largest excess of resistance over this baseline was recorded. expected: 111.0 K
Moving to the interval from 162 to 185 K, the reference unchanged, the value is 166.0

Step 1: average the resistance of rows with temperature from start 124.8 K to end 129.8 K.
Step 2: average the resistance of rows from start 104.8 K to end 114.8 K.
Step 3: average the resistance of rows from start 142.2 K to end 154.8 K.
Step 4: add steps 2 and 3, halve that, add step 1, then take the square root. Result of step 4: 5.71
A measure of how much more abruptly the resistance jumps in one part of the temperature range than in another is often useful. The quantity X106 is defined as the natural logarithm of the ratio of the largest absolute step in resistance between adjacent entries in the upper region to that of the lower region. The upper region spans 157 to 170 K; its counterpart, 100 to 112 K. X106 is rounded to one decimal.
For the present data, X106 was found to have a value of -0.4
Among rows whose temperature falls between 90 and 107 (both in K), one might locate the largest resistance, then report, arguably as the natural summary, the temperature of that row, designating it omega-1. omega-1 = 103.5 K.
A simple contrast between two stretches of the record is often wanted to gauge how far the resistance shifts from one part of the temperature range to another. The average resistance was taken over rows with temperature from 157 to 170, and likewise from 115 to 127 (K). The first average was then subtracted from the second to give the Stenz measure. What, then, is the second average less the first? 0.51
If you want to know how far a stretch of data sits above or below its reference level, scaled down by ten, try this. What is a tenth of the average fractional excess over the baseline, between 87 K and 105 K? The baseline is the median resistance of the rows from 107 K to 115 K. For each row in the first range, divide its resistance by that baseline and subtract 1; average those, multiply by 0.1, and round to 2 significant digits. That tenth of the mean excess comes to -0.0038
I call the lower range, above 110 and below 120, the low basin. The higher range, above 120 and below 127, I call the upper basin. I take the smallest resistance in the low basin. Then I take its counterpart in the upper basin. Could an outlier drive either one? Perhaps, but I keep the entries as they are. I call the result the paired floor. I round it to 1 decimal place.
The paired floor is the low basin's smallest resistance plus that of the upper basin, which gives 32.4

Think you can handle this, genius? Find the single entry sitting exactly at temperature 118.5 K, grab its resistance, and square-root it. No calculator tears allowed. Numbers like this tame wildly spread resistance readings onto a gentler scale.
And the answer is 4.08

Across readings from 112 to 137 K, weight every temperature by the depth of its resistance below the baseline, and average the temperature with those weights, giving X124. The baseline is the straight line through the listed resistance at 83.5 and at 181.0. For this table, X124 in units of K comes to 125.4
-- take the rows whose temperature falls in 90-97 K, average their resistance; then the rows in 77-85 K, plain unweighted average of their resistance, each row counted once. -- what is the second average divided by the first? 1.001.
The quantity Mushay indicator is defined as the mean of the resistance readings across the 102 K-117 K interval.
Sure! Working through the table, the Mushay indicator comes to 16.4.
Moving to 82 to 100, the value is 15.9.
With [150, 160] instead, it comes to 15.8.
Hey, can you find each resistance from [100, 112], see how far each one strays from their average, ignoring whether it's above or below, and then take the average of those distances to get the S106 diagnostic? 0.57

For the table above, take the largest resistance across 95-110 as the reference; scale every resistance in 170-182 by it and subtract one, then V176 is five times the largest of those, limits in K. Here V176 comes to -0.32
